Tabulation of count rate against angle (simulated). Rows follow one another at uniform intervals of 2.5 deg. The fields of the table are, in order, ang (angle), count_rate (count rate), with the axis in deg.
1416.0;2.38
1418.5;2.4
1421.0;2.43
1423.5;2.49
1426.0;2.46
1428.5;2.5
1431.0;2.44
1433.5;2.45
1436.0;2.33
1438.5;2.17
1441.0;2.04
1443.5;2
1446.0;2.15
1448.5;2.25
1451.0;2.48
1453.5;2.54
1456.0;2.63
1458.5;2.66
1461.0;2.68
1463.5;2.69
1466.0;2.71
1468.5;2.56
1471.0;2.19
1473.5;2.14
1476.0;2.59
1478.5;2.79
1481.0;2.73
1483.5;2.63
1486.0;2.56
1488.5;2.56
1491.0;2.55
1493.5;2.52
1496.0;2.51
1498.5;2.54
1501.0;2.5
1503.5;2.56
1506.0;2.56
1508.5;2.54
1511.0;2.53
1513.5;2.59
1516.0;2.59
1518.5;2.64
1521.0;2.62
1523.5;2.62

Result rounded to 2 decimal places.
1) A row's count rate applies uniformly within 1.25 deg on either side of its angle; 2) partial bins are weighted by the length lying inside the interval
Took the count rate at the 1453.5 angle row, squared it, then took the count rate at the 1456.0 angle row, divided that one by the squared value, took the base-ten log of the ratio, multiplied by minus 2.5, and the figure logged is 0.97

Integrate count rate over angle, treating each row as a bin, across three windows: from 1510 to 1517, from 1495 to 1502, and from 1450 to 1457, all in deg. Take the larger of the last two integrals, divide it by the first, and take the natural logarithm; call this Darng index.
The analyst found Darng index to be -0.01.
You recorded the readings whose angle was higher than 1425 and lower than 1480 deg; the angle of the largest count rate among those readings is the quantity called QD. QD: 1478.5 deg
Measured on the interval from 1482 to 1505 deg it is 1483.5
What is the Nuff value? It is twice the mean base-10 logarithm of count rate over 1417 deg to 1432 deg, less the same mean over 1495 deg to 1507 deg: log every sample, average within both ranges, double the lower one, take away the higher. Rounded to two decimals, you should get 0.38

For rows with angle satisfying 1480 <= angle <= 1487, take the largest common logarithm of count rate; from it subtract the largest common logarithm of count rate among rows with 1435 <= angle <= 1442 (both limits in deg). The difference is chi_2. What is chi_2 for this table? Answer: 0.07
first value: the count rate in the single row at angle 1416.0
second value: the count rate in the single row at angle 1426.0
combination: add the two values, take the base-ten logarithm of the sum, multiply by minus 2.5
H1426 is -1.71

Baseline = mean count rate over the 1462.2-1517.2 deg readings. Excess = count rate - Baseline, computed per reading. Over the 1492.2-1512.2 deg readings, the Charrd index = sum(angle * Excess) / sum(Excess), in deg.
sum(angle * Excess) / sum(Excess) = 1499.5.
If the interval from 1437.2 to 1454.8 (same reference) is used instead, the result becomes 1443.5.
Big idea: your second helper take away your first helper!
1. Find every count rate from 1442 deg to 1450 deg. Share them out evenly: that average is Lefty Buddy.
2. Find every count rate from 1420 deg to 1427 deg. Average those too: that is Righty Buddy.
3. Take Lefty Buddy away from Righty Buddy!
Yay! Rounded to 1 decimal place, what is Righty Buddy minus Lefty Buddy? 0.3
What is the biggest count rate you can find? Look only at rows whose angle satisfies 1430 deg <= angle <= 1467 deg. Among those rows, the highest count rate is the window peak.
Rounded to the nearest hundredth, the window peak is 2.71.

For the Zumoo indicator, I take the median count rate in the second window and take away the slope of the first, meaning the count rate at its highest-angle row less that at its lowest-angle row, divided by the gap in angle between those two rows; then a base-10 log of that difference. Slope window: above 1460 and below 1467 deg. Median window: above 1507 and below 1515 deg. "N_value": 0.404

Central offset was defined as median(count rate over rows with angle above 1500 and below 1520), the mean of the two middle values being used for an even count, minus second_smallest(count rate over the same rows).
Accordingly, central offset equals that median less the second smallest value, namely 0.03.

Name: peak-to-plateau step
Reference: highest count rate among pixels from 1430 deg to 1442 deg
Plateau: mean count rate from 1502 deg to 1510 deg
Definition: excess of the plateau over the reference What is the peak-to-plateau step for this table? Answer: 0.10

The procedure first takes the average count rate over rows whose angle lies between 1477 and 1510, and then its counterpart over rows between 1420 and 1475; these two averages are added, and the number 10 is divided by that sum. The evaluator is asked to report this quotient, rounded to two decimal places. 2.00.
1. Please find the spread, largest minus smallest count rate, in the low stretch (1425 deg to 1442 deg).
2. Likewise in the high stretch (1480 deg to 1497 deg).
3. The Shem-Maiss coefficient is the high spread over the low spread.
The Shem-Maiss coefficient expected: 0.48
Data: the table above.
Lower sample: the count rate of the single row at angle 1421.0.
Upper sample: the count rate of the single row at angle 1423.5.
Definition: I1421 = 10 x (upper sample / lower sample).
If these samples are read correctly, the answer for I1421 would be 10.2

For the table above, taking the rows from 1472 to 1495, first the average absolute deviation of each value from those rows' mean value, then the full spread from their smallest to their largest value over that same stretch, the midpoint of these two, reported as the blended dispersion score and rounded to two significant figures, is 0.38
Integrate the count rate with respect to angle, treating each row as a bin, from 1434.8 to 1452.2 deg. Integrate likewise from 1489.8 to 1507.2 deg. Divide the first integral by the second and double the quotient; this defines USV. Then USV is 1.74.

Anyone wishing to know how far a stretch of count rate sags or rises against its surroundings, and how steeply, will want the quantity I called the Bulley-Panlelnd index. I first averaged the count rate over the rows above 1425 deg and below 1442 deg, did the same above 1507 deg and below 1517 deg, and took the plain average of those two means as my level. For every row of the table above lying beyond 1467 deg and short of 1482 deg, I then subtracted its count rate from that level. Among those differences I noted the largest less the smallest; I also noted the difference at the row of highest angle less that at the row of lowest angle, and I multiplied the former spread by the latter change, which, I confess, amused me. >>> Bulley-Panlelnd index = -0.11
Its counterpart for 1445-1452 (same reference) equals -0.11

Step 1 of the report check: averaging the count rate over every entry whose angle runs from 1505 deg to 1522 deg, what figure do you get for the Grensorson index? 2.58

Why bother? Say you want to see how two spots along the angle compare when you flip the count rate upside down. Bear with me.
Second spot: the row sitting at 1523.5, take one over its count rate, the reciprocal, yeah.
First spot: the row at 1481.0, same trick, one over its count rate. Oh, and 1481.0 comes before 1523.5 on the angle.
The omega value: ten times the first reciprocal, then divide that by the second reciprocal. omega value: 9.6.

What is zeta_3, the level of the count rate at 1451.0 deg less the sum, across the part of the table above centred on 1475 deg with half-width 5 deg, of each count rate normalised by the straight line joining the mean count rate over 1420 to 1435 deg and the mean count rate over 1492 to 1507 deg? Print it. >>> -1.4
